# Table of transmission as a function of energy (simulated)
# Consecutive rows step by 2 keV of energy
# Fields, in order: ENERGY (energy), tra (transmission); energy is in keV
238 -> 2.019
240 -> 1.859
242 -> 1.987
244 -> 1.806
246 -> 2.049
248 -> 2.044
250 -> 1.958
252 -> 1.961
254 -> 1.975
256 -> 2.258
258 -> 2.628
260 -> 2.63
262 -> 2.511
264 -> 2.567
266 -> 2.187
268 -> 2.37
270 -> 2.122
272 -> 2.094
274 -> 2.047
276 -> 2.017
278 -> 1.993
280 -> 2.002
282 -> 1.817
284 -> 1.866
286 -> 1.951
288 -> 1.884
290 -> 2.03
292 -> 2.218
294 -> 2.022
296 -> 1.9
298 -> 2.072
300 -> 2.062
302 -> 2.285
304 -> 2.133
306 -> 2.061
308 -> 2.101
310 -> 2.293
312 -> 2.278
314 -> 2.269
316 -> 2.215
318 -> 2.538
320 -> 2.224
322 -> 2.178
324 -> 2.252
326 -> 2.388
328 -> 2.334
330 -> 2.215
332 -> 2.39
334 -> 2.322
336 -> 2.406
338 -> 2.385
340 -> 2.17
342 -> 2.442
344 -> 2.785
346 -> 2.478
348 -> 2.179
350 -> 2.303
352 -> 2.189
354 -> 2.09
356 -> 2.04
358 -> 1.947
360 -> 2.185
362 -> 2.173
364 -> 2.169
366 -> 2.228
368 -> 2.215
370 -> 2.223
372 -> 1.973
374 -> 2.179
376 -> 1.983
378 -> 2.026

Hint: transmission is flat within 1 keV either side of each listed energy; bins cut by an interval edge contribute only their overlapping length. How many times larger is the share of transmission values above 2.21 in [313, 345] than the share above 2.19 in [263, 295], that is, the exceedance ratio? 4.7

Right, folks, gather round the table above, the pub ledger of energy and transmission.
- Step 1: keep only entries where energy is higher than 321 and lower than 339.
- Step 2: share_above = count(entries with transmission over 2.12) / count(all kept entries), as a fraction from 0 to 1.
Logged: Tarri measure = 1.0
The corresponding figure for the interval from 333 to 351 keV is 1.0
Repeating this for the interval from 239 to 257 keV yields 0.1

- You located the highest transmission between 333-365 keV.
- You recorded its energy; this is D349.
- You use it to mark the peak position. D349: 344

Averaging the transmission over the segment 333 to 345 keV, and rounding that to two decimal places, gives 2.42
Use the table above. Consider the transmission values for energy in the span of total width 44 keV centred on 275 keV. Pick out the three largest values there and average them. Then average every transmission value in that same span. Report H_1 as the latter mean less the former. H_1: -0.47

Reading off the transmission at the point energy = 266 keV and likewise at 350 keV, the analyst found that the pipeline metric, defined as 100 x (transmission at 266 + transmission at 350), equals 449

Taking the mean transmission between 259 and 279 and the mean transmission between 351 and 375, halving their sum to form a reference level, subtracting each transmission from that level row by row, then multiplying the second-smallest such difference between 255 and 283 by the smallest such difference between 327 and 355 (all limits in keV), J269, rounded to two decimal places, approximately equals 0.26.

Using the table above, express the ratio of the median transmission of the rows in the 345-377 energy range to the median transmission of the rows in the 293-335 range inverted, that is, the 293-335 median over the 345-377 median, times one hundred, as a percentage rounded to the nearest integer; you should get 102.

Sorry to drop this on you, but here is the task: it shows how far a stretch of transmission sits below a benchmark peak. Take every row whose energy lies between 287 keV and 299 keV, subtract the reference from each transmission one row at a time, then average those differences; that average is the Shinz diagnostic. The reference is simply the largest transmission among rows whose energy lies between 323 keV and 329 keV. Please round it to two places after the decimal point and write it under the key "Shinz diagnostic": -0.37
